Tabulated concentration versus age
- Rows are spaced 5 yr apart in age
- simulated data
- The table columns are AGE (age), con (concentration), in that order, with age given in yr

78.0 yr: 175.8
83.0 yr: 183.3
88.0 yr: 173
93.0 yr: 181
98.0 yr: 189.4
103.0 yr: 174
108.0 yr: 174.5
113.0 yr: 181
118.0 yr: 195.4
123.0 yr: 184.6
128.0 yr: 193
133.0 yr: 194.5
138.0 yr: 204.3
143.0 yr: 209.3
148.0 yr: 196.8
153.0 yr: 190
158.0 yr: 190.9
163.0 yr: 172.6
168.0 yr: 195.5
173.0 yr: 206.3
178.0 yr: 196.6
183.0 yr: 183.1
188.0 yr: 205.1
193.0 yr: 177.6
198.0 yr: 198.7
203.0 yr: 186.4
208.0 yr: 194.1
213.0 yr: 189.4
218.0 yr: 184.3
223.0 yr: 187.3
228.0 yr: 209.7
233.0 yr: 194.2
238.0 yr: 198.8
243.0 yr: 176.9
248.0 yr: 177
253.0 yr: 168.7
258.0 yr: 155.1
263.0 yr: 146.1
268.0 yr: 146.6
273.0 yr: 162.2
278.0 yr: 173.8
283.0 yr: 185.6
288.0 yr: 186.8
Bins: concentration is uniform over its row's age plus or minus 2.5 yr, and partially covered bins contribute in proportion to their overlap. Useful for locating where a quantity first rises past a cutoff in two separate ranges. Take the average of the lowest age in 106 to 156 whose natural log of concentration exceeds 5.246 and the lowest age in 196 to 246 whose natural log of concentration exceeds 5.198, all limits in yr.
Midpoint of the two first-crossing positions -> 158.0 yr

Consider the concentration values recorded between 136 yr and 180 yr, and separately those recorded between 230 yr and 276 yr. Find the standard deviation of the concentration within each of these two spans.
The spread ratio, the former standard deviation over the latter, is 0.57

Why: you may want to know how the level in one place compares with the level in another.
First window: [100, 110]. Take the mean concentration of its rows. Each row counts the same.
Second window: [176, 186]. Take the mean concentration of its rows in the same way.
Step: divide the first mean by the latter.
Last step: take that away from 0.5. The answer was -0.42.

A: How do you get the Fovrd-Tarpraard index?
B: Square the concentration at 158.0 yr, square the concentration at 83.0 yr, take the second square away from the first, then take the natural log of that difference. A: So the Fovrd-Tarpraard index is 8.0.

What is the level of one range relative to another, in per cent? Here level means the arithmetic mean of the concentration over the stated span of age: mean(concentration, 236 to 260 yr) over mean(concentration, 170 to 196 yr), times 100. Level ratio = 90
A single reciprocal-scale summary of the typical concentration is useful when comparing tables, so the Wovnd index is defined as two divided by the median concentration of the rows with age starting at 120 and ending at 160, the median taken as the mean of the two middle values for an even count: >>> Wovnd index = 0.0103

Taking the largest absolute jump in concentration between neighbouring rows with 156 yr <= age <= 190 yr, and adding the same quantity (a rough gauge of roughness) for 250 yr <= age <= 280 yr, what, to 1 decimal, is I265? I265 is 38.5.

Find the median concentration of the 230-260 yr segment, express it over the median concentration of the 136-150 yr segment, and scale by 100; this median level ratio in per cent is 87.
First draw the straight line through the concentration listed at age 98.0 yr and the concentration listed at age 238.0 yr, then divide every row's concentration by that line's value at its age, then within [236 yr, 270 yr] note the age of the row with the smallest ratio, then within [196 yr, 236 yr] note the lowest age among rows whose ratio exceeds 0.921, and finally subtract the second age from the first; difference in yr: 65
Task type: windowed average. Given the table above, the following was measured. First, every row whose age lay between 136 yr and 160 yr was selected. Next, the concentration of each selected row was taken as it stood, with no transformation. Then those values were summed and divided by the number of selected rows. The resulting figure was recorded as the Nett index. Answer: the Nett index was 198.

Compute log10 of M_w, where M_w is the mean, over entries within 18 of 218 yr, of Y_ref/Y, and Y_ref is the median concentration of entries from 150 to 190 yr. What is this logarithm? 0.003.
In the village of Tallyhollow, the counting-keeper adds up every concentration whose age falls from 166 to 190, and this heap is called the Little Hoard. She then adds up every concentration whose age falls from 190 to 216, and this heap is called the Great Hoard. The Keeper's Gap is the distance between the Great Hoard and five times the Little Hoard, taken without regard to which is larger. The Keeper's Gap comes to 3987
